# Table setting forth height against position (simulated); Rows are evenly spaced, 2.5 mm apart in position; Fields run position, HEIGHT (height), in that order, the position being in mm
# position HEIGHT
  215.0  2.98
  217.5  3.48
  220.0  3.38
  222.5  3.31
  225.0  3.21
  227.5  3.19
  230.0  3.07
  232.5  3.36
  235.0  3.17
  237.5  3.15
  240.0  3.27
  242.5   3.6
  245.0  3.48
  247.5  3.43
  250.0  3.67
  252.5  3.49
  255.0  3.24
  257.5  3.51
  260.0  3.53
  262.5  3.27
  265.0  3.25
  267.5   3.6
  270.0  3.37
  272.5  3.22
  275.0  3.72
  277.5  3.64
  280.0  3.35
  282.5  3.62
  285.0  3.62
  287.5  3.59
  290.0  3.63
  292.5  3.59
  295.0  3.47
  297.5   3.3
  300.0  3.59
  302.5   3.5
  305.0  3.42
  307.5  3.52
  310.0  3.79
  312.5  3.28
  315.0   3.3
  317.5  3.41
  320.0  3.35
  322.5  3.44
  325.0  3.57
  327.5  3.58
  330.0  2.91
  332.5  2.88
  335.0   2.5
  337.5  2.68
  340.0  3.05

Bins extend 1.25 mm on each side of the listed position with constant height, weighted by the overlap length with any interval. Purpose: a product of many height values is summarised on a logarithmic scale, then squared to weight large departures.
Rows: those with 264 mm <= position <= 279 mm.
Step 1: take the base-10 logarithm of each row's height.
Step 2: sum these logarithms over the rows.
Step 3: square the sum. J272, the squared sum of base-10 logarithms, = 10.5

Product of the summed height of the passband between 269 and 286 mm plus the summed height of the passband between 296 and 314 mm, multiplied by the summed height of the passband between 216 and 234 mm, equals 1126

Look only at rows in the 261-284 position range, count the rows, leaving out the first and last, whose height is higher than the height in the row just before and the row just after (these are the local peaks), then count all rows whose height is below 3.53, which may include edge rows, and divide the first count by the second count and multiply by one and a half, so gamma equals 0.60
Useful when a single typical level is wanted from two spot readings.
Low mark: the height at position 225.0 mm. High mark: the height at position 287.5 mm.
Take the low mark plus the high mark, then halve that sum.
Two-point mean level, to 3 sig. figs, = 3.40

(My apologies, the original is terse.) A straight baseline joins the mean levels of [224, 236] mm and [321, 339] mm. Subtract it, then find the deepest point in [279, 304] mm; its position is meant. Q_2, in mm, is 297.5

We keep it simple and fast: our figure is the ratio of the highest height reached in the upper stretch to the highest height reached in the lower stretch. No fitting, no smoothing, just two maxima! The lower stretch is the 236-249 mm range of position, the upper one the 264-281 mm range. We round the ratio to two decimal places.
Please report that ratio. 1.03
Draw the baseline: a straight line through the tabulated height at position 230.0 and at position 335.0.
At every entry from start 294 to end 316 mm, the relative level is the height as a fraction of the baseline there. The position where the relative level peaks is 310.0 mm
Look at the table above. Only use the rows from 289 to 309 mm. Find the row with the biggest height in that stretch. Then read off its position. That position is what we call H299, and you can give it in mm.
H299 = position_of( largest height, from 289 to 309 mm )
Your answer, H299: 290.0 mm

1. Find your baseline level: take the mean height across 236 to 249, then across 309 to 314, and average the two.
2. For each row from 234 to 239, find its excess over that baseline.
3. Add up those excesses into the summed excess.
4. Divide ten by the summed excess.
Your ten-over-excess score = -17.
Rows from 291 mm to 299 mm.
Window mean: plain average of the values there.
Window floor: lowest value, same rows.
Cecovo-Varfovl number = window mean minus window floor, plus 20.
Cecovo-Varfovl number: 20.2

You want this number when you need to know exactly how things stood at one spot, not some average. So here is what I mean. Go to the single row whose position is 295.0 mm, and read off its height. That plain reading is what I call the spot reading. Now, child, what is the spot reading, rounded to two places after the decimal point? 3.47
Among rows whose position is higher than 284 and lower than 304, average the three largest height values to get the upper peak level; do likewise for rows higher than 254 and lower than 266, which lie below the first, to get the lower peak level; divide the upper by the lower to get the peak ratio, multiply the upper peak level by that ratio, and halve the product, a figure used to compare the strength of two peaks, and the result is 1.90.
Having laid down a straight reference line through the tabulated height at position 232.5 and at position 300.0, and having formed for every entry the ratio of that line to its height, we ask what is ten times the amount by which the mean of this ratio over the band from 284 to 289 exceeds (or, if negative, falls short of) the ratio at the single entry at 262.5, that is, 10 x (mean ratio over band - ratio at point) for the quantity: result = -0.8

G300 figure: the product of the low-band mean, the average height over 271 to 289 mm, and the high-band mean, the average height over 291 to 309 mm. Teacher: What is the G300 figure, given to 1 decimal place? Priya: 12.3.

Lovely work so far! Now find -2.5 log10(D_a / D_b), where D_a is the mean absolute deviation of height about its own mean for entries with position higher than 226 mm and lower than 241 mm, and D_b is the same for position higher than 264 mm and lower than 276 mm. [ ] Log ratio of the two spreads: 1.0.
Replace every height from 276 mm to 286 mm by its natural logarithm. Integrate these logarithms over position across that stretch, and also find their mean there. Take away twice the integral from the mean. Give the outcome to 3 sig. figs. -24.1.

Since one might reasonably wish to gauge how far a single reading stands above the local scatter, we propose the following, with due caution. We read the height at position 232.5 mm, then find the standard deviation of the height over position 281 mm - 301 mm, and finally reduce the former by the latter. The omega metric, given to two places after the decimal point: 3.25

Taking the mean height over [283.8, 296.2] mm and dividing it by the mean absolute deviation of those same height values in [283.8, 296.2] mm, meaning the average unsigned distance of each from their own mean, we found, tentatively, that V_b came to 81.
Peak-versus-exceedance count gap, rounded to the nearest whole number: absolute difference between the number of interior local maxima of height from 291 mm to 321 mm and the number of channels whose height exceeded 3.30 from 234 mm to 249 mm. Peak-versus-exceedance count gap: 0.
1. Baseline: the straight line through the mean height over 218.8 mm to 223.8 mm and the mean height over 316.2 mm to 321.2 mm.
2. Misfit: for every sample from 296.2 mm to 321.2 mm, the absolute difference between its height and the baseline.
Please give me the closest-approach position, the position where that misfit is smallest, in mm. 320.0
